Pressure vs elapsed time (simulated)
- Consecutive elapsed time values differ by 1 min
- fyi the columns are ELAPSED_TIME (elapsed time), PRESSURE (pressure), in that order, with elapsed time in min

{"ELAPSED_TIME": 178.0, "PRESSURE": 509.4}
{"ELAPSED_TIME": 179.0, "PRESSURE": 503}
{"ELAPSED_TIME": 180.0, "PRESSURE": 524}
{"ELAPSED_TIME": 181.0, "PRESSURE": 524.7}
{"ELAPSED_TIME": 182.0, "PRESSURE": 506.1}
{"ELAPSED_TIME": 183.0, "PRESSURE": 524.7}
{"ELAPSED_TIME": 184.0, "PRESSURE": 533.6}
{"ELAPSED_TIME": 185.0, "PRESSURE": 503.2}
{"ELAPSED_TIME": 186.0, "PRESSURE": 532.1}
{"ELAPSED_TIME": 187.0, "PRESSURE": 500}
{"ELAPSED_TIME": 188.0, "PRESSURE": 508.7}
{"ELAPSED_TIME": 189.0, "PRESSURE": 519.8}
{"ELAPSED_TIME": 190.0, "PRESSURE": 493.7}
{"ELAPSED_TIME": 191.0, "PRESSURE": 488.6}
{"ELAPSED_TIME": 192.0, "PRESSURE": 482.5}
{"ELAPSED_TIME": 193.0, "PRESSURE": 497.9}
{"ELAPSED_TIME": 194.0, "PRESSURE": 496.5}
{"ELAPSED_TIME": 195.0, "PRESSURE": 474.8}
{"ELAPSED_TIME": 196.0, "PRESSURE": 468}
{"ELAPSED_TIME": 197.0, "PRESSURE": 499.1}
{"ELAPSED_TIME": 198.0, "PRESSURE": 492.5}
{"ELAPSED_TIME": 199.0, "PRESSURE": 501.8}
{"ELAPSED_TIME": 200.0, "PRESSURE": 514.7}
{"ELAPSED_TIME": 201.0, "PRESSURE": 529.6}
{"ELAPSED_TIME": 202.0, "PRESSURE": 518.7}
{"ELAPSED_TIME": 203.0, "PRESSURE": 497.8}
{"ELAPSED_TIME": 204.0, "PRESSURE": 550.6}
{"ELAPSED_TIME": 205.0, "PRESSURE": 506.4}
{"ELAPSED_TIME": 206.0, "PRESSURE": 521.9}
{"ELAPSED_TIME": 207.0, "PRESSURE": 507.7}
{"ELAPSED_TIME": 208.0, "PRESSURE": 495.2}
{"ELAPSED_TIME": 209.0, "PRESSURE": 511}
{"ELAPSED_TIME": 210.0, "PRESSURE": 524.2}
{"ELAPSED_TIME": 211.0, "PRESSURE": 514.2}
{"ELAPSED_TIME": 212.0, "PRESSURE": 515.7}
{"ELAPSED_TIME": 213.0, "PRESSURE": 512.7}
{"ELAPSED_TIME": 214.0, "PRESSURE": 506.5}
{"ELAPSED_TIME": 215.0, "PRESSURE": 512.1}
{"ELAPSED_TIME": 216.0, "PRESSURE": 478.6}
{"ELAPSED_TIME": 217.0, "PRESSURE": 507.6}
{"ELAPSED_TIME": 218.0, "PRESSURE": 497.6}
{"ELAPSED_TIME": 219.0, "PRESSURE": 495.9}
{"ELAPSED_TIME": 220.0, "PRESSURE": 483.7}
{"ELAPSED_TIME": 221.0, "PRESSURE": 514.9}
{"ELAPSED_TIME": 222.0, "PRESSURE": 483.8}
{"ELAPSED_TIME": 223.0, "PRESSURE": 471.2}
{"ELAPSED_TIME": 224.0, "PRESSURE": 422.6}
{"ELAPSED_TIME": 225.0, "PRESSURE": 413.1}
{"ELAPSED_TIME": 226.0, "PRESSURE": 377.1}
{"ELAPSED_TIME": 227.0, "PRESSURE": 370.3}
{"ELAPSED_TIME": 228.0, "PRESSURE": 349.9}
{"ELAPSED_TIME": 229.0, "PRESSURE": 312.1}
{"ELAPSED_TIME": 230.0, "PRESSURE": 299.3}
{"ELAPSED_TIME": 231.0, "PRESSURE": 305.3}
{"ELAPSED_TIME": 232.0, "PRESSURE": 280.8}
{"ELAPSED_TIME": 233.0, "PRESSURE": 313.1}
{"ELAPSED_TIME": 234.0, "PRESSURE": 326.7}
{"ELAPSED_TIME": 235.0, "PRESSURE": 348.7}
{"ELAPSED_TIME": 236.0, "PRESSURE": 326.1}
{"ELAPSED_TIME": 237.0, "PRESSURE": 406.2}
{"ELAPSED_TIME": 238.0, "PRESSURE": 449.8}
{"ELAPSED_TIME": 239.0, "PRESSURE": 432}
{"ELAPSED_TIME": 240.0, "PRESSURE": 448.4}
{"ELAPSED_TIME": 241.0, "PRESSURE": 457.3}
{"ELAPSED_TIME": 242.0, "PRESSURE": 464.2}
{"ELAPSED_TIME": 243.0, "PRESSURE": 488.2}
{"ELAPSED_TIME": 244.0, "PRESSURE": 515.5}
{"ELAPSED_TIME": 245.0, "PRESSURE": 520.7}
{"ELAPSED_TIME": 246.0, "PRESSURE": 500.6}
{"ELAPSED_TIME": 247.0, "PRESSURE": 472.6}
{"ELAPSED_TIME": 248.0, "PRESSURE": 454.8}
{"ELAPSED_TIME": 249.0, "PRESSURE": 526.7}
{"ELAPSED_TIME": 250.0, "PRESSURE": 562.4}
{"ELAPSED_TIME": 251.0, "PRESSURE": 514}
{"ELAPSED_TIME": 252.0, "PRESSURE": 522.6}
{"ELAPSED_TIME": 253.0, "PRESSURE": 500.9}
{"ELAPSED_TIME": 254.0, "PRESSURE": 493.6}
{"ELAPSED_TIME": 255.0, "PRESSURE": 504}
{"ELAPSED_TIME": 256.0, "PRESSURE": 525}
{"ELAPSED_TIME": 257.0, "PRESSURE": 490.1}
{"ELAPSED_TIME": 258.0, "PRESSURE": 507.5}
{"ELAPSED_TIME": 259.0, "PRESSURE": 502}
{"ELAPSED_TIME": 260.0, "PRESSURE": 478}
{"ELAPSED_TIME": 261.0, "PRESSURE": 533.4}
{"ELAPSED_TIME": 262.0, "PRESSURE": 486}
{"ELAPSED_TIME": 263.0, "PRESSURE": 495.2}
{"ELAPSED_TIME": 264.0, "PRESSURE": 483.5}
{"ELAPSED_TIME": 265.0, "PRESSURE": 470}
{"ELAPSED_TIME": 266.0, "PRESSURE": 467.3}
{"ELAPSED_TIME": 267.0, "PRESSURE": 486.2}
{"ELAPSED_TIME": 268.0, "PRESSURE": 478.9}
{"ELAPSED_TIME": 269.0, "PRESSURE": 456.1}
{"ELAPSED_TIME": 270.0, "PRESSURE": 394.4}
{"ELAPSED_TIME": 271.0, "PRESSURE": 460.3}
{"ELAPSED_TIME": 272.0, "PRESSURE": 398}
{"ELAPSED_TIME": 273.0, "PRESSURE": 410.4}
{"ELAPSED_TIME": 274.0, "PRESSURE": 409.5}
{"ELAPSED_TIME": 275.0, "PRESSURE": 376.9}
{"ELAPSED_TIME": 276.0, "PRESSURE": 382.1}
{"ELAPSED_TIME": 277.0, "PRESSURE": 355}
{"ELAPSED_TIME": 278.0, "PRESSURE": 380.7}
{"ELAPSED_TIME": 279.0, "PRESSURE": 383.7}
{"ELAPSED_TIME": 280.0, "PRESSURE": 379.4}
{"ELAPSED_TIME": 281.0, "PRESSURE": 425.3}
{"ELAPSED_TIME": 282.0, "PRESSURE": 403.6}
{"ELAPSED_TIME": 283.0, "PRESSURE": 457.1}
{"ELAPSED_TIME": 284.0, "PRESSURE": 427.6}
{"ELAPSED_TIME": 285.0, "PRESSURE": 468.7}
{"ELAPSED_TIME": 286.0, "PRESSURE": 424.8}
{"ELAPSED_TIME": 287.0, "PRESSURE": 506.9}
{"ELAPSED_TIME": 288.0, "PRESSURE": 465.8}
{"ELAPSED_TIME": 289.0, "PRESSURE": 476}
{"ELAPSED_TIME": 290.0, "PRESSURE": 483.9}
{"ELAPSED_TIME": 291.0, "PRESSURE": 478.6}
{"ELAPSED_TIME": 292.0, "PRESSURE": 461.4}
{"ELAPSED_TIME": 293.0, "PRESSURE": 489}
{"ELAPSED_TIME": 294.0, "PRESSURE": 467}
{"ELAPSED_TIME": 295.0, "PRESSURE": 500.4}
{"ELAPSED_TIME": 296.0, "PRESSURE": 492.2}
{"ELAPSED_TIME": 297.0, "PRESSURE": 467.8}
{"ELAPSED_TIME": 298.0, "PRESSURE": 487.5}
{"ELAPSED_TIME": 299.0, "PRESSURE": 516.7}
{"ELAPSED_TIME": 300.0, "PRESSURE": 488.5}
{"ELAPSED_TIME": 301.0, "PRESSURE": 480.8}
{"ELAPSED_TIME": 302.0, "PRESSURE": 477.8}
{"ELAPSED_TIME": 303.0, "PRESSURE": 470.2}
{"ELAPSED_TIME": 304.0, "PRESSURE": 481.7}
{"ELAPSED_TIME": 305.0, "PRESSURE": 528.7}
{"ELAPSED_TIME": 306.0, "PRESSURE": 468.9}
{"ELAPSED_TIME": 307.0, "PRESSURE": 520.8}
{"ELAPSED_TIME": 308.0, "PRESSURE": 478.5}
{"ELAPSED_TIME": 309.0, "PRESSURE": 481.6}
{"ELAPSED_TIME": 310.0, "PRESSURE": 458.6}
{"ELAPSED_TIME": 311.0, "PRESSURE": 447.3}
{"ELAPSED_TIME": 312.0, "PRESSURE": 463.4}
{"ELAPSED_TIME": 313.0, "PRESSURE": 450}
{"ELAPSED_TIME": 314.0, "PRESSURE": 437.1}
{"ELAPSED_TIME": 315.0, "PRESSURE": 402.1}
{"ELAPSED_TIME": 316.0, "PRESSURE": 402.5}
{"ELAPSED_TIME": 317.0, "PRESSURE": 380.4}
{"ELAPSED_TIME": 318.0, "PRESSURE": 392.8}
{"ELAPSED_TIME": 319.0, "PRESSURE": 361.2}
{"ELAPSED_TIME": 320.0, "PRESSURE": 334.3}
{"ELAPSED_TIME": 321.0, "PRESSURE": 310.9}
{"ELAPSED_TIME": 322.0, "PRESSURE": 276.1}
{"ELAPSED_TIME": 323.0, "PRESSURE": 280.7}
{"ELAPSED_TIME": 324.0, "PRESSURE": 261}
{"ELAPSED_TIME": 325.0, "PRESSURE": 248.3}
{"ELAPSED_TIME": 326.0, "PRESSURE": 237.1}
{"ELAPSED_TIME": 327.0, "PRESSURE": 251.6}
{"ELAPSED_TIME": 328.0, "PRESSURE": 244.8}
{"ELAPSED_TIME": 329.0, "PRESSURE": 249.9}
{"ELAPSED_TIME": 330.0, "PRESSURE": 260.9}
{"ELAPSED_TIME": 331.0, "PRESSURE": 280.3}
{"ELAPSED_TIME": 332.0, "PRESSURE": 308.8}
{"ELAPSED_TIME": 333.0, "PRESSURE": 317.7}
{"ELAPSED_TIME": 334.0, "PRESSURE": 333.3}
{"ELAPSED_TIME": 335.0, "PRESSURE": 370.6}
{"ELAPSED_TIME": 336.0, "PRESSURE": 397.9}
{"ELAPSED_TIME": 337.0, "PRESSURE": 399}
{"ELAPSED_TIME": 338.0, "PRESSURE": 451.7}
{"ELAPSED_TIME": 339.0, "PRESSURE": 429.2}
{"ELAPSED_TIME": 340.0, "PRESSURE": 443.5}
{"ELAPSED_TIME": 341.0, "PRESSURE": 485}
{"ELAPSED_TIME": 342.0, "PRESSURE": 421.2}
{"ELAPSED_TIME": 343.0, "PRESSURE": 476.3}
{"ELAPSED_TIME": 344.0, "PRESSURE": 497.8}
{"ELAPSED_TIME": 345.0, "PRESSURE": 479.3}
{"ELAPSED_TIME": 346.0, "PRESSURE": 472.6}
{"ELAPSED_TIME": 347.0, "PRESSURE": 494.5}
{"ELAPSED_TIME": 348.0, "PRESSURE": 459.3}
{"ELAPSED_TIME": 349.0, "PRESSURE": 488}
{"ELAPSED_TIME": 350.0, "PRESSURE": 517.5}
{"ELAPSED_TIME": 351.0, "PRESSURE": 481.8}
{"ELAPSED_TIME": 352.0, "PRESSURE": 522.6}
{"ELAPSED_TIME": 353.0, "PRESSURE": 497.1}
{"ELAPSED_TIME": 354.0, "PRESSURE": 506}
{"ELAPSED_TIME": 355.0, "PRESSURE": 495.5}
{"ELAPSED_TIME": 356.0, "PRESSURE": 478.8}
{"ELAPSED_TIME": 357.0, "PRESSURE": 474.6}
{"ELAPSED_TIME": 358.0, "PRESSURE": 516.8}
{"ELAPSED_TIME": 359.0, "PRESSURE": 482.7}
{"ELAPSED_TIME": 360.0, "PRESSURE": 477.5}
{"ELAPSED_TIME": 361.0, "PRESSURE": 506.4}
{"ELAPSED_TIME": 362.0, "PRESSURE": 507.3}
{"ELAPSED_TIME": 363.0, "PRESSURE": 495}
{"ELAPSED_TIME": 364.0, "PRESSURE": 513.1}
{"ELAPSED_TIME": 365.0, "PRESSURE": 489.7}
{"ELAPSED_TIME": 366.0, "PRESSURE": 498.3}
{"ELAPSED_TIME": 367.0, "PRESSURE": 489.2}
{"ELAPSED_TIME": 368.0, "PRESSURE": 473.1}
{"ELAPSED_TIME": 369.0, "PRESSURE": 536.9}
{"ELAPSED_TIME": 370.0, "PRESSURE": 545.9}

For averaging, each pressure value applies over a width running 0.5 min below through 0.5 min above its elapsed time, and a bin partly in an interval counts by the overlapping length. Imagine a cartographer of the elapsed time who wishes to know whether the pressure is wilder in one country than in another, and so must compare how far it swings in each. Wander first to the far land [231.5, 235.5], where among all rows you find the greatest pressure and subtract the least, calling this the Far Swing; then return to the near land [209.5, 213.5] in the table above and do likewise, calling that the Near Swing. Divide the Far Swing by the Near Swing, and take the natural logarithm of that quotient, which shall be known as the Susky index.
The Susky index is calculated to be 1.78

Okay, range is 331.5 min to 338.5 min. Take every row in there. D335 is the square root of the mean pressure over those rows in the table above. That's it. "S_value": 19.2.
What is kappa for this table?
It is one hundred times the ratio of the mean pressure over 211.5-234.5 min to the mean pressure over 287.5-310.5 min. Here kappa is 88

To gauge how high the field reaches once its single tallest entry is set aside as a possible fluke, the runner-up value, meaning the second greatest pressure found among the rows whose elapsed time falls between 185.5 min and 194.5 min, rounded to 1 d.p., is 519.8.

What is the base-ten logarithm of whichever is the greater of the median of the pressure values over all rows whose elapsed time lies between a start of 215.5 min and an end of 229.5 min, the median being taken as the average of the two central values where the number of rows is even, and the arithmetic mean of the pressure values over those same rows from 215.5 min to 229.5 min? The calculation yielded 2.68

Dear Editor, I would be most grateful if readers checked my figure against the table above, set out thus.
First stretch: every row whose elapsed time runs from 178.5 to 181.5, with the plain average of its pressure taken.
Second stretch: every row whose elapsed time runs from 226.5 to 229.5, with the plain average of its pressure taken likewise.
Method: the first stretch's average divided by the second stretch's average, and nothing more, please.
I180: 1.5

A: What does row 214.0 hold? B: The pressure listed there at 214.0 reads 506.5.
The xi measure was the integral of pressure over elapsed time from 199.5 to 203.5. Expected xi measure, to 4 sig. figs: 2061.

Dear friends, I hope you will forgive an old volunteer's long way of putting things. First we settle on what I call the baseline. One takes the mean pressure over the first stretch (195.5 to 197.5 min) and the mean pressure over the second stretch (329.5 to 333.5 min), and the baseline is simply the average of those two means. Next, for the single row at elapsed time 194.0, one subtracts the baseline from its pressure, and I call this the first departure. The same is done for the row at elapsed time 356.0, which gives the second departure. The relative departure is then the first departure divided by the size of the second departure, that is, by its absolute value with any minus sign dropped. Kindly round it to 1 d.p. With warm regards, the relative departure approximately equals 1.2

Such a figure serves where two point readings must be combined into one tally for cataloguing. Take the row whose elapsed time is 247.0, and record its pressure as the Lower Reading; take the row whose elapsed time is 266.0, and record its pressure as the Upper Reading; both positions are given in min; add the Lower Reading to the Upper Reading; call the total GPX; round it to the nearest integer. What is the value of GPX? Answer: 940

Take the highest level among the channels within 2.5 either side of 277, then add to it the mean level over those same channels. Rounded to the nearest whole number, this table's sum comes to 759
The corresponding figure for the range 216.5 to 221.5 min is 1015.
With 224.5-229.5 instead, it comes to 778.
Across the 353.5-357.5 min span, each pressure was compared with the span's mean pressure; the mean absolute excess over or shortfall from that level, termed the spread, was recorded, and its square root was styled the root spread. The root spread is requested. 3.5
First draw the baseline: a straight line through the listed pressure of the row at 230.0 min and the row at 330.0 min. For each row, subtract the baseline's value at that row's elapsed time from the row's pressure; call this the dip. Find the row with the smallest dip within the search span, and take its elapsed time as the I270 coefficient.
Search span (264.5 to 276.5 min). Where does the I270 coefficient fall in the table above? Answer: 275.0 min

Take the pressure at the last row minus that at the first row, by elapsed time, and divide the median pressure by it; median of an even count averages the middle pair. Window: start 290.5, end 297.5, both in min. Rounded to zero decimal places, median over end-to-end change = -44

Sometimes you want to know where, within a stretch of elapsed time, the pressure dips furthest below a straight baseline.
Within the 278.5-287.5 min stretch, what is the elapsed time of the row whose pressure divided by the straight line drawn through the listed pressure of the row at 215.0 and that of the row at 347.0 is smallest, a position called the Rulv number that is 280.0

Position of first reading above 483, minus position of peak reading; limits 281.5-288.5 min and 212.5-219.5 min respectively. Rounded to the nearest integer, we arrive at 74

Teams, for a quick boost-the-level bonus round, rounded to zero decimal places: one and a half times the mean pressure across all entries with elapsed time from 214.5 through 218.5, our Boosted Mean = 748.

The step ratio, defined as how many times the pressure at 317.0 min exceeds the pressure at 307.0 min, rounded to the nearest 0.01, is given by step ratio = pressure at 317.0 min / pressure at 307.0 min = 0.73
